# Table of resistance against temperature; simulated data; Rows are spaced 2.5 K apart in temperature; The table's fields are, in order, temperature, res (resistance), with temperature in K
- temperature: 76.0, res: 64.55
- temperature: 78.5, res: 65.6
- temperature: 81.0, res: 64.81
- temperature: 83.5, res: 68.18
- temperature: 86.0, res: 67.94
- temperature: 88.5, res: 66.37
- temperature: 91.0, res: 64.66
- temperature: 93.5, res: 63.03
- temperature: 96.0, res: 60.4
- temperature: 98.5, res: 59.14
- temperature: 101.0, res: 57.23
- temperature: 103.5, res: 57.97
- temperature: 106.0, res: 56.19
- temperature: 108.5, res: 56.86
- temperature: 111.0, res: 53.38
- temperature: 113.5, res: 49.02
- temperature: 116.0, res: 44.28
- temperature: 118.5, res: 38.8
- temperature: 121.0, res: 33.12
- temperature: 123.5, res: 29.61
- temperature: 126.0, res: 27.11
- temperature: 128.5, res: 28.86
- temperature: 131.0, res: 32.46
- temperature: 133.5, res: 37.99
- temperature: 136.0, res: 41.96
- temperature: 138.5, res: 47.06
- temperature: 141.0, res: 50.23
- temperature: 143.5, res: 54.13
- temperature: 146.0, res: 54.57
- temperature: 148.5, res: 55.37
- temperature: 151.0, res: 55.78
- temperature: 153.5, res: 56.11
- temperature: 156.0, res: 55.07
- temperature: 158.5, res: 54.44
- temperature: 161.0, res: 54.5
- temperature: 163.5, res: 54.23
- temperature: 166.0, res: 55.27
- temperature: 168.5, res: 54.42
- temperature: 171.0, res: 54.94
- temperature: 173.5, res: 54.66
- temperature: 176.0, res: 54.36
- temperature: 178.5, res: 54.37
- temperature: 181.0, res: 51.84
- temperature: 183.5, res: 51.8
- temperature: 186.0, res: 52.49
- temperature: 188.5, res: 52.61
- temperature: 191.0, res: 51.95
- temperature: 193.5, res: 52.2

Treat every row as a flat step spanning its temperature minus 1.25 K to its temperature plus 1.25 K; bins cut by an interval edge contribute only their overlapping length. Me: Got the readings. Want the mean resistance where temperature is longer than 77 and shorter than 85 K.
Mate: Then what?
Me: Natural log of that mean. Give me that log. 4.19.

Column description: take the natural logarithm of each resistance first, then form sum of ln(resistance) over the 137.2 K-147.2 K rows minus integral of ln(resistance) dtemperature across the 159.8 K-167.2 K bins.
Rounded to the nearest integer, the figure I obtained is -14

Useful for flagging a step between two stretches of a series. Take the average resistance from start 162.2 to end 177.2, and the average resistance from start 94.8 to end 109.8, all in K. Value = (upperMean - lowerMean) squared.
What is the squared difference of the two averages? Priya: 11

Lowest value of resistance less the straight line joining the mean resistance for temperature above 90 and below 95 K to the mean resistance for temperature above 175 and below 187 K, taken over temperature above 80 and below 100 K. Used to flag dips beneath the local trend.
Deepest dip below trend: -4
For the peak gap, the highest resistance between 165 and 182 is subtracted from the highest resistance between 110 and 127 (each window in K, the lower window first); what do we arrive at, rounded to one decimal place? -1.9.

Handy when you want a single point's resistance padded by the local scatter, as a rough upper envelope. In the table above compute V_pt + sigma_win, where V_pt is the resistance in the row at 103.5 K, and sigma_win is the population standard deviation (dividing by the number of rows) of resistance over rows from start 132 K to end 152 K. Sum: 64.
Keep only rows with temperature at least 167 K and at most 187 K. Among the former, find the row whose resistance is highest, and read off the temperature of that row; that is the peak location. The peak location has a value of 171.0 K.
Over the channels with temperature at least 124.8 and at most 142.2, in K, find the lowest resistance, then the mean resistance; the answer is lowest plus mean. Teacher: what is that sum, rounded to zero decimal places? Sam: 65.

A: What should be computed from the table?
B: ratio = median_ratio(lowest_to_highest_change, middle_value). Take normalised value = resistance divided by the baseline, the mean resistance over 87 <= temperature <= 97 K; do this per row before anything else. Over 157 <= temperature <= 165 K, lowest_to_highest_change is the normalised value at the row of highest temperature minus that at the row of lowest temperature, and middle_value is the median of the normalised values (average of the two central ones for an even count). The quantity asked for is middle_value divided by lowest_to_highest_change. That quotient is -259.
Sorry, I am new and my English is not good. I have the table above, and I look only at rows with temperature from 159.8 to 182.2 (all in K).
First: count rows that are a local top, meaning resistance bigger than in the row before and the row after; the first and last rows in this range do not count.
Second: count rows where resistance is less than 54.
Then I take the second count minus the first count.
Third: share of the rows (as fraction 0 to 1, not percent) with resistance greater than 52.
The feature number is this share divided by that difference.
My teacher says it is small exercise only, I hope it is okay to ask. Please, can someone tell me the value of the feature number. -0.44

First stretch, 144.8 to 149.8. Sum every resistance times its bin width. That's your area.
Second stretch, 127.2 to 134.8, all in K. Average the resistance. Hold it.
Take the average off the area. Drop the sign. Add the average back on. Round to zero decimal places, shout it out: 275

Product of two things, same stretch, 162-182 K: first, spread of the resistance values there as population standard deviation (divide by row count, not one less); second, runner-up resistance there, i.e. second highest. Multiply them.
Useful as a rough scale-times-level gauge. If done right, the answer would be 53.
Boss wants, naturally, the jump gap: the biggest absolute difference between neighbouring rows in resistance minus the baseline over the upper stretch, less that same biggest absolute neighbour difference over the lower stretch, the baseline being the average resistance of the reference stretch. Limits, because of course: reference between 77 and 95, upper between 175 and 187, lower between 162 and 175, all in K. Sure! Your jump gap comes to 1.5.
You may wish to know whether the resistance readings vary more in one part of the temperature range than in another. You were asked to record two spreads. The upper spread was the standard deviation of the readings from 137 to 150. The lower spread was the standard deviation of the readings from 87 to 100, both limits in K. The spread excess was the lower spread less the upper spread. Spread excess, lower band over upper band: -0.5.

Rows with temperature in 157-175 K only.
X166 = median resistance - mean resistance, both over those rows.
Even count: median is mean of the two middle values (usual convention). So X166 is -0.14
